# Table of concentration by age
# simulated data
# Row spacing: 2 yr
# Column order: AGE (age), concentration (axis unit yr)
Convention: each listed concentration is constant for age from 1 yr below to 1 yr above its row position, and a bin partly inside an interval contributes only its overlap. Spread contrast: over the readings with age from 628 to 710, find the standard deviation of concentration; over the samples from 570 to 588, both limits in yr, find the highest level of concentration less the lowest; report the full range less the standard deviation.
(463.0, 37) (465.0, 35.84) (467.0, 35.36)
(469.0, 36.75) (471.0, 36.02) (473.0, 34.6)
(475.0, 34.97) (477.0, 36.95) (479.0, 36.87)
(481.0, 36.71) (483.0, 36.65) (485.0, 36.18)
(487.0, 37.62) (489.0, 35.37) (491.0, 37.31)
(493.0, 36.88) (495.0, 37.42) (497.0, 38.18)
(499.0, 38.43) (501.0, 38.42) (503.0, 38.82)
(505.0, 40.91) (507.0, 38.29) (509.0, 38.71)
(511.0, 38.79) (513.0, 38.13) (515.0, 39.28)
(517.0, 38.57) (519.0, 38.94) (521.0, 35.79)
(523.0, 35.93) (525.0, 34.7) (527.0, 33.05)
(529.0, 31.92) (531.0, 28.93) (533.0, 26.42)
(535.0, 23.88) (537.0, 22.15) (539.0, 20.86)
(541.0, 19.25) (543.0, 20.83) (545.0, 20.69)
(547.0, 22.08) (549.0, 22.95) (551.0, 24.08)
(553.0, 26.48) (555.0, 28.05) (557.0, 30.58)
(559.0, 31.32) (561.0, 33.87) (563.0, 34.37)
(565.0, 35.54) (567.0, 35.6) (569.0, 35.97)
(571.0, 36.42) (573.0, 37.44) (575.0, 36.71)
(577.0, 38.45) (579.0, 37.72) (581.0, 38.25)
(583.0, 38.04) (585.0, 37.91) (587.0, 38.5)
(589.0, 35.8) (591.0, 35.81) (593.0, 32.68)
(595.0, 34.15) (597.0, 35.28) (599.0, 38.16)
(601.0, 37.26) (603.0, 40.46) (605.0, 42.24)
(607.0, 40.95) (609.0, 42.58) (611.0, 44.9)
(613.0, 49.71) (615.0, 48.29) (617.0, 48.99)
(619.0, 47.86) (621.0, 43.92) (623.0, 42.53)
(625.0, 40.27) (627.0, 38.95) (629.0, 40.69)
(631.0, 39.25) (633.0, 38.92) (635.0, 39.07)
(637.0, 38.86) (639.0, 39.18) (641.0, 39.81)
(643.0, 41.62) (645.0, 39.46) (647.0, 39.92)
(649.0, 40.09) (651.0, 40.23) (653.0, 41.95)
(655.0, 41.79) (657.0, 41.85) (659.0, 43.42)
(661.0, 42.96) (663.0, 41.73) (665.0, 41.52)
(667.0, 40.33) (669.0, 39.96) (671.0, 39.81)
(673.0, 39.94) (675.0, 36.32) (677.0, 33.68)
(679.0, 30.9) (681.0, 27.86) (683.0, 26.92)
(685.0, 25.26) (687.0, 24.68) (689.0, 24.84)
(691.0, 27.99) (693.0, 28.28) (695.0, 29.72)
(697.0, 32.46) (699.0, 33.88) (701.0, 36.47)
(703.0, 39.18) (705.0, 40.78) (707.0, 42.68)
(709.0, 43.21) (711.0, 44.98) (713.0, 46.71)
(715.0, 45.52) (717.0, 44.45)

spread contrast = -4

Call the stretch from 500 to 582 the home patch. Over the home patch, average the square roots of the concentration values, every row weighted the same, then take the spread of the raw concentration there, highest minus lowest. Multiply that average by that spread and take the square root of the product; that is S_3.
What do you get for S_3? 11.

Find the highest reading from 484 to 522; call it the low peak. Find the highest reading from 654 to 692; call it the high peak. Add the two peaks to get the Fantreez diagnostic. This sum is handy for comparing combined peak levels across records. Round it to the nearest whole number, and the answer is 84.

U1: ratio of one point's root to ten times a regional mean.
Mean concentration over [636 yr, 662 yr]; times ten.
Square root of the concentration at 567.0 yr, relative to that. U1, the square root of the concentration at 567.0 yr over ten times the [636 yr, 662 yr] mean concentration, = 0.0146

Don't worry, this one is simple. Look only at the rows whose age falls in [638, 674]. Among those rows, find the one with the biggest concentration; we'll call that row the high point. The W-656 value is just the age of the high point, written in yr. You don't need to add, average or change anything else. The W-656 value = 659.0 yr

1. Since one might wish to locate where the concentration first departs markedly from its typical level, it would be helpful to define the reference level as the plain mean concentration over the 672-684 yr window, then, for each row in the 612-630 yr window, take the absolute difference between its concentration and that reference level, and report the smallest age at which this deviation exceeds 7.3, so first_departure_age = 613.0 yr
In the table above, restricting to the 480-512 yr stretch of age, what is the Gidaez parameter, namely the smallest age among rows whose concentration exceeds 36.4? 481.0 yr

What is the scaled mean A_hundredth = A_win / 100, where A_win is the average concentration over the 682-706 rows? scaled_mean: 0.309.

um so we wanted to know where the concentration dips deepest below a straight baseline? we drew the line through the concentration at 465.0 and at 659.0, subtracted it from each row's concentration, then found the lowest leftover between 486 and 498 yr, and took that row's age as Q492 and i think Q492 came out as 489.0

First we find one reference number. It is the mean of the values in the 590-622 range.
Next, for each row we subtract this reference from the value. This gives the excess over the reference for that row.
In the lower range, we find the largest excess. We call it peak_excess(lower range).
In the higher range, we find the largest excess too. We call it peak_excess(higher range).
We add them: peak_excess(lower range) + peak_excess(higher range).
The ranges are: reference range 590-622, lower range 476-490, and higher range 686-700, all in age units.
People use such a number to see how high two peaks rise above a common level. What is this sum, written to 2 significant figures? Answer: -11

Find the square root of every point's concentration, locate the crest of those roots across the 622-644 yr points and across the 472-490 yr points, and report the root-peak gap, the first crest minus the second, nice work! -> 0.39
